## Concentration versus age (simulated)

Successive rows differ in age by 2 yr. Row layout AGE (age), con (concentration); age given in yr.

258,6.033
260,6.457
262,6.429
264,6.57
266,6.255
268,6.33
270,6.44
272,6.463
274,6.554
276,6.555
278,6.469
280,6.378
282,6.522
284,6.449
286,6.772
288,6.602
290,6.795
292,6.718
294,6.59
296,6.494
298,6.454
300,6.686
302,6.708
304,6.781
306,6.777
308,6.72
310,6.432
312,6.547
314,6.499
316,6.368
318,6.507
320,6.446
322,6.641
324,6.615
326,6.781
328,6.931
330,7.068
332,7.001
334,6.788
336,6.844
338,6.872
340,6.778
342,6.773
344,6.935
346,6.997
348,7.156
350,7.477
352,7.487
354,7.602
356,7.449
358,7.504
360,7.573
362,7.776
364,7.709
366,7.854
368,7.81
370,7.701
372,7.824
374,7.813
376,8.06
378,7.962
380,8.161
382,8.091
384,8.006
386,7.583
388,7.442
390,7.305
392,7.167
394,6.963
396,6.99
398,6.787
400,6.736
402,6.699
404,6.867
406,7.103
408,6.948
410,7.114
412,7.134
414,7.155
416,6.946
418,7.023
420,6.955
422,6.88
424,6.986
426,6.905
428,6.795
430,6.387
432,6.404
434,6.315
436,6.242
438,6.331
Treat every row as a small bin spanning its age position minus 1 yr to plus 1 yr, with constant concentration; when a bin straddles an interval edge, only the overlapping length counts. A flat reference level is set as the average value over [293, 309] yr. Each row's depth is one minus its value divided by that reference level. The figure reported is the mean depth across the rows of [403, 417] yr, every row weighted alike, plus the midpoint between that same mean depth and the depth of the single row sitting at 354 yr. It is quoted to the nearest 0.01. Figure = -0.16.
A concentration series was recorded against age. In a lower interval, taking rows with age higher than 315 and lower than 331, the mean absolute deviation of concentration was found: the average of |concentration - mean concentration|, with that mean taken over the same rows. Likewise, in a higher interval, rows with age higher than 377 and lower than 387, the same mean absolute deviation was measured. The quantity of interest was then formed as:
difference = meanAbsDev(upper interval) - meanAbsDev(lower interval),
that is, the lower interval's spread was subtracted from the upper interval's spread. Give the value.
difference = -0.042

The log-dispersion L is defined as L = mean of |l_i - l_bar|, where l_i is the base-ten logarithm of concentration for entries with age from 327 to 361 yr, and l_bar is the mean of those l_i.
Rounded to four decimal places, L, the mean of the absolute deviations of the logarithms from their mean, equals 0.0166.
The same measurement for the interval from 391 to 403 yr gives 0.0094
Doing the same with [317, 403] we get 0.0263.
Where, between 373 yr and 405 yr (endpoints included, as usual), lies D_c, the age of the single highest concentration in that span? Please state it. 380 yr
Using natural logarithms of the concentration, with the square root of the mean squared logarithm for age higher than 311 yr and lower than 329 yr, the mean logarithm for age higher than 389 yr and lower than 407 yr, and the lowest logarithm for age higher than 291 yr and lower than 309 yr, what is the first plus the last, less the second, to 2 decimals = 1.81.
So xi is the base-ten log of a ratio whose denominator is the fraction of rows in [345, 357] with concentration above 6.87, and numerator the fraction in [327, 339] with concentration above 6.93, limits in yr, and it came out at -0.3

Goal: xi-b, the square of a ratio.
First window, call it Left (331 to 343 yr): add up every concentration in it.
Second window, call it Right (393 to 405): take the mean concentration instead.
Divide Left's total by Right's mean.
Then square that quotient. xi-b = 36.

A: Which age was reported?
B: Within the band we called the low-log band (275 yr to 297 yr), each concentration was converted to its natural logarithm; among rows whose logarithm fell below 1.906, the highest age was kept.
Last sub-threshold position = 296 yr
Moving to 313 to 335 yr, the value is 324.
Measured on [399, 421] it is 402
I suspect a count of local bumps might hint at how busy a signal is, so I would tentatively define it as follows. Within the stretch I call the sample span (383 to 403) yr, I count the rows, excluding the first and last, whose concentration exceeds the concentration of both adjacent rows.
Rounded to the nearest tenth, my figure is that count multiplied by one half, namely 0.5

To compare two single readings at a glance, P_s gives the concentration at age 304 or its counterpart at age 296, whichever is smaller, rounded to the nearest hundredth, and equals 6.49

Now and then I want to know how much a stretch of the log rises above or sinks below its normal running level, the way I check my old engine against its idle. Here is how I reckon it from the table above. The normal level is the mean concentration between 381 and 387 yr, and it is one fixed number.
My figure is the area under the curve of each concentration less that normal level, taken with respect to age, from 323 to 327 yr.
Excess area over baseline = -4.8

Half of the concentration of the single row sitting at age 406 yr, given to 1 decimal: 3.6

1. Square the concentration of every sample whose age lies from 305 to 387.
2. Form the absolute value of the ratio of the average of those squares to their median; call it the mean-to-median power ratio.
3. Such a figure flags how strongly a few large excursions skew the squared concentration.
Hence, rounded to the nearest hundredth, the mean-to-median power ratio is 1.05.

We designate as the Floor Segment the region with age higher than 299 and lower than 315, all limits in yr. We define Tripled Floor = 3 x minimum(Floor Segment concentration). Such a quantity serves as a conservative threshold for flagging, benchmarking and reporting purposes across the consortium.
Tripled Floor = 19.3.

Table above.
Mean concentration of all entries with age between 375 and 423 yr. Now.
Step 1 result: 7.3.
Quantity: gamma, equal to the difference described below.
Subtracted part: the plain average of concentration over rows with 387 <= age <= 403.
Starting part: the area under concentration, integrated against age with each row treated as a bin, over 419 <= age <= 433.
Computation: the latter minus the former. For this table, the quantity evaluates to 88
